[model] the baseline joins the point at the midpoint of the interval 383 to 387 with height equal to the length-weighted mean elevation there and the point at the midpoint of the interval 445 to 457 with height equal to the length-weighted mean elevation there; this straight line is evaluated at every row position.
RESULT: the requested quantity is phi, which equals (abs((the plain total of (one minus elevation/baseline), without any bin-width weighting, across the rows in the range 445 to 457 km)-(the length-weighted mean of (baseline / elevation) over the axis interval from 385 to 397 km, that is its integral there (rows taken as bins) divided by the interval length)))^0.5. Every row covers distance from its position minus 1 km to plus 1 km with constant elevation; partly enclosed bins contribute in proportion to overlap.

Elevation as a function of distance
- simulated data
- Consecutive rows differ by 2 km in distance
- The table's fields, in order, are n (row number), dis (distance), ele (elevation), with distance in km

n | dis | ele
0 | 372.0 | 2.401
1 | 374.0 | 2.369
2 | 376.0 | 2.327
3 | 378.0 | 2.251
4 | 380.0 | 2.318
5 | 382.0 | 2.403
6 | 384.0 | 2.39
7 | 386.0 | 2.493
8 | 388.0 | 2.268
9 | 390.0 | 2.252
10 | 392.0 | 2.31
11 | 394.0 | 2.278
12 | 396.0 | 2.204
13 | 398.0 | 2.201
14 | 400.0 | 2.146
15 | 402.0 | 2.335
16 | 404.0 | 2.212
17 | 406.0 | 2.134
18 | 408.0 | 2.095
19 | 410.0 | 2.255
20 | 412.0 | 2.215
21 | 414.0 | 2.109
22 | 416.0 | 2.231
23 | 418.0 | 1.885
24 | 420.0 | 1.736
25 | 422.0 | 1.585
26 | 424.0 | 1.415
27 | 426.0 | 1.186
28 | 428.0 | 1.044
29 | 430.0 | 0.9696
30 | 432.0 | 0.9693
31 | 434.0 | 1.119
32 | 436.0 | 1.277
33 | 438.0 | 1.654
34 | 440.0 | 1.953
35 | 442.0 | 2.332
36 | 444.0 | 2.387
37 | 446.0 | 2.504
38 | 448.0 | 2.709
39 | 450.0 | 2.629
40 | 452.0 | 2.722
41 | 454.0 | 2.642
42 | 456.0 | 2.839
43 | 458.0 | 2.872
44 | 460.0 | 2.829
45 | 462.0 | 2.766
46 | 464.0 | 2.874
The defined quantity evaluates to 1.04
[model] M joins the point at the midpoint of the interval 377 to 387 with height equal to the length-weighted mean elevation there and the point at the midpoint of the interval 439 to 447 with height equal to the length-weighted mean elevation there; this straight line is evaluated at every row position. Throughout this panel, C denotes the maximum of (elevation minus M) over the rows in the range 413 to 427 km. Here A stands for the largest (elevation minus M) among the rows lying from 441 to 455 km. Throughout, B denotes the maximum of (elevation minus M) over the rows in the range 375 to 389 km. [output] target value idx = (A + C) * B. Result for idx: 0.04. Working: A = 0.44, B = 0.13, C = -0.1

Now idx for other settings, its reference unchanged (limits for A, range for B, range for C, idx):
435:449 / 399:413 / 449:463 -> -0.01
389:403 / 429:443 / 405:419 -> 0.00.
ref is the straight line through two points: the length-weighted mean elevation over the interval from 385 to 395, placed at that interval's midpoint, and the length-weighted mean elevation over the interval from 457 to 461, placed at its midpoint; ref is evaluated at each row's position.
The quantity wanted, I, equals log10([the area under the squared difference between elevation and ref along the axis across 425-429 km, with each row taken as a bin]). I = 0.9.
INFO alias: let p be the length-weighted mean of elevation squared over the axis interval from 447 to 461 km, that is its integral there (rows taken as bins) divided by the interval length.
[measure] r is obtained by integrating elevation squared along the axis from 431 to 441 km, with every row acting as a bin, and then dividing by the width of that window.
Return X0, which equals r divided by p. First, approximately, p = 8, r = 2.1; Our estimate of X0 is 0.3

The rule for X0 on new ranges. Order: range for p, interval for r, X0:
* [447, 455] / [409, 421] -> 0.6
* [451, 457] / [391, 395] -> 0.7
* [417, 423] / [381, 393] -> 1.8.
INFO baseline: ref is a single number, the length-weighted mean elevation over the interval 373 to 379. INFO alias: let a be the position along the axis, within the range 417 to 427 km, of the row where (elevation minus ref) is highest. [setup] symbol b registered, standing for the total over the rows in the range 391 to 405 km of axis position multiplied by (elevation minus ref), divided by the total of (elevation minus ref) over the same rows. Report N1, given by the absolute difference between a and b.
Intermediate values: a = 418.0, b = 398.9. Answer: 19.1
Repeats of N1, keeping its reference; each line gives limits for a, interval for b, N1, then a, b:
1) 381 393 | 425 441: 45.9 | 386.0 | 431.9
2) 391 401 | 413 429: 31.7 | 392.0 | 423.7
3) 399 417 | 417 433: 24.6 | 402.0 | 426.6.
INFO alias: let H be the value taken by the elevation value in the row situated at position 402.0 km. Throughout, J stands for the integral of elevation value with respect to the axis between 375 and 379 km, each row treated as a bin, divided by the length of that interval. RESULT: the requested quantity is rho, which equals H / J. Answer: 1.02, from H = 2.335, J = 2.3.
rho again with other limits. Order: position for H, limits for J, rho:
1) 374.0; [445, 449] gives 0.91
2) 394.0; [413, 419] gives 1.10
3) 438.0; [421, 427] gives 1.19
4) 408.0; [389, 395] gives 0.92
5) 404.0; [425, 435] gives 2.09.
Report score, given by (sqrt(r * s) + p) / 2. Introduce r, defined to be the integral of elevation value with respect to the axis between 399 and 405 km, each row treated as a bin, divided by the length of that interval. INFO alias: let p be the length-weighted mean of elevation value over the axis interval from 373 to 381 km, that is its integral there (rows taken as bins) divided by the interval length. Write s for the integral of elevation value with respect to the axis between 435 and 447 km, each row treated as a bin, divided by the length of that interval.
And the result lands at 2.22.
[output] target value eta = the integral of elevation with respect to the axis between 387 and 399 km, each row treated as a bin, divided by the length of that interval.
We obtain 2.25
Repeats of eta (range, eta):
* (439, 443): 2.14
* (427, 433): 0.99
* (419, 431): 1.32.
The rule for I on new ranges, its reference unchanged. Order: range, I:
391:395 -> -1.9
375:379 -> -1.6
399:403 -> -0.9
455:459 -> -2.7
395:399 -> -0.9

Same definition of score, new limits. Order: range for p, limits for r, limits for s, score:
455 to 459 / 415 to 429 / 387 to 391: 2.37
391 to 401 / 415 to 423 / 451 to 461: 2.25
